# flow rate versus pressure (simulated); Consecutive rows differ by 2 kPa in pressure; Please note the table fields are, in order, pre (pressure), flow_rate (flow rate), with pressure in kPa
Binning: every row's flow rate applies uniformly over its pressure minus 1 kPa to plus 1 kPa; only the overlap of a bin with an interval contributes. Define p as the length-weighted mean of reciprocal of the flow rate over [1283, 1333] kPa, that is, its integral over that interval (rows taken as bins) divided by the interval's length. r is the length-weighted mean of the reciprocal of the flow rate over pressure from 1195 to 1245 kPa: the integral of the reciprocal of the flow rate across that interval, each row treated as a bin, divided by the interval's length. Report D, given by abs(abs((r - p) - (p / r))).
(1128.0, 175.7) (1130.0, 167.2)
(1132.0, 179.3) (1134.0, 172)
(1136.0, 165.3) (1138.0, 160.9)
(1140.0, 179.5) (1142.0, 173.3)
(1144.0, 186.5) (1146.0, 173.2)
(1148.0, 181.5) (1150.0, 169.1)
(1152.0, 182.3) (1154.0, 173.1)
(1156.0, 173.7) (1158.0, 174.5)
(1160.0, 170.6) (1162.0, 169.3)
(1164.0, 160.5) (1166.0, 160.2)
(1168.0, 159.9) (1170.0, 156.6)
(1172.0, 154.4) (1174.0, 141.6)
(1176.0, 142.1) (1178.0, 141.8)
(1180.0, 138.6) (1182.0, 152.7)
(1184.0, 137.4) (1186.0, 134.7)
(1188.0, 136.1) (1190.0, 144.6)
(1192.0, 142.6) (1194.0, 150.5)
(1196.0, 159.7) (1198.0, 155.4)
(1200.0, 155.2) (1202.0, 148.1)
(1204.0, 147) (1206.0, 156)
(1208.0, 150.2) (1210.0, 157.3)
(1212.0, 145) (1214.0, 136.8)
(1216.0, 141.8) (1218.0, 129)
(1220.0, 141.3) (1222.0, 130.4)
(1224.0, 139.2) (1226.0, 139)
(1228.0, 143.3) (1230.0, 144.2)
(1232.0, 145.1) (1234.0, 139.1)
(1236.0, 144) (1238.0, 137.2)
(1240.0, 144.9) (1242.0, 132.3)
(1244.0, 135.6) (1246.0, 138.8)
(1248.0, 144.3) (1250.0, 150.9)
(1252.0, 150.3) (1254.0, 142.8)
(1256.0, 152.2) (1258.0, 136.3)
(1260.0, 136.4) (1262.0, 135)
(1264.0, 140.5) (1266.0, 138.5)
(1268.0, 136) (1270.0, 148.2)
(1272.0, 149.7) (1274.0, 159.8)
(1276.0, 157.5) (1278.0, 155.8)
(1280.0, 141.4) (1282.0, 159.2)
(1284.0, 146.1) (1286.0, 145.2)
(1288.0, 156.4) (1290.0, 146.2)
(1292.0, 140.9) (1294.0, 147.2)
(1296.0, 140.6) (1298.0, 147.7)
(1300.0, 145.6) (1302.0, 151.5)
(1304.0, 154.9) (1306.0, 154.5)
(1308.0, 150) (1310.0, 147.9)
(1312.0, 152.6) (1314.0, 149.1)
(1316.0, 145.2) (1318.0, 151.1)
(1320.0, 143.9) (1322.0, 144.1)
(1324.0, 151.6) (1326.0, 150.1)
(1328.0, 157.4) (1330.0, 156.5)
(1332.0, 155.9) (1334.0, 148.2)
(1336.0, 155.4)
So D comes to 0.96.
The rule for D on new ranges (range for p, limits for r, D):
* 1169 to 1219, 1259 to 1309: 1.01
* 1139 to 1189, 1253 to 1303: 0.92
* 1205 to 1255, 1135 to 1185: 1.14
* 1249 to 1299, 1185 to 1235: 0.99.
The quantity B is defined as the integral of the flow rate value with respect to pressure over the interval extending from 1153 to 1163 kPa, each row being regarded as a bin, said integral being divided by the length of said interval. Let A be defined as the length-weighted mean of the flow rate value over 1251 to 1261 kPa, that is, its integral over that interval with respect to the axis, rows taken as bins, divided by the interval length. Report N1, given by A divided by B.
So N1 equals 0.83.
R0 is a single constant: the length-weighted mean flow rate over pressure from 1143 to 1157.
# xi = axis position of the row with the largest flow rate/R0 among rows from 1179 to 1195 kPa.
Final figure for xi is 1182.0 kPa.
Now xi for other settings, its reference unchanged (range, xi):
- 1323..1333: 1328.0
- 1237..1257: 1256.0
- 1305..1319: 1306.0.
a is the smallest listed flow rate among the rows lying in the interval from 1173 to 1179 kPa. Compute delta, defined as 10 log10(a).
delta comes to 21.5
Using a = 141.6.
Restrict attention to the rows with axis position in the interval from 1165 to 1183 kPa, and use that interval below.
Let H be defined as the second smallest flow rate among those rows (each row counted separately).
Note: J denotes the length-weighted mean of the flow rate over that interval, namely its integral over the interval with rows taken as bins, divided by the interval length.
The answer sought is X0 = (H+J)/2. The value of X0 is 145.7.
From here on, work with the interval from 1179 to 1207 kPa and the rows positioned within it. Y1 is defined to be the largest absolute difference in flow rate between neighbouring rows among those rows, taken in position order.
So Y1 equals 15.3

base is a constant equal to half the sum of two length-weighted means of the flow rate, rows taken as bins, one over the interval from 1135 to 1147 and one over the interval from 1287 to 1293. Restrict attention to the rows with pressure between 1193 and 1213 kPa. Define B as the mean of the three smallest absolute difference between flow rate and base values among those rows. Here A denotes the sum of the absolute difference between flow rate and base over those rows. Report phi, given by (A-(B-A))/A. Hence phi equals 1.97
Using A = 80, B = 2.8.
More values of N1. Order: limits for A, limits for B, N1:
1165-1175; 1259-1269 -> 1.13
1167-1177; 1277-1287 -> 1.01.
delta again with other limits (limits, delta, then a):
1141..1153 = 22.3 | 169.1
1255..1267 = 21.3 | 135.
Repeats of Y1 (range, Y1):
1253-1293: 17.8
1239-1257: 12.6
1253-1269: 15.9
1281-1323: 13.1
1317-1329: 7.5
